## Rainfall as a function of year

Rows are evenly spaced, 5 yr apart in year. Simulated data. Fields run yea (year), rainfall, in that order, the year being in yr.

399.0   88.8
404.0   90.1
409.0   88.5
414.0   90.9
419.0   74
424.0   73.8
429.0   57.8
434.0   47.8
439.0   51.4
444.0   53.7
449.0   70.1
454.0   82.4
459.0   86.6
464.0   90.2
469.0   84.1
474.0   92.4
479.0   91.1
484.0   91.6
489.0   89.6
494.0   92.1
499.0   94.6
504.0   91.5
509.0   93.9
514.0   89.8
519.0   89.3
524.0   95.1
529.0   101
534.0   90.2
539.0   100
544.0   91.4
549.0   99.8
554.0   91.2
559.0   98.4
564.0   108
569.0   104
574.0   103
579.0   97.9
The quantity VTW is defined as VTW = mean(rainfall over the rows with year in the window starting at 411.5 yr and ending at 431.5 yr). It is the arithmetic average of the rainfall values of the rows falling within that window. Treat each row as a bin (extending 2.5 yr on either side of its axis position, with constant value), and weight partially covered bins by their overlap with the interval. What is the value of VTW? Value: 74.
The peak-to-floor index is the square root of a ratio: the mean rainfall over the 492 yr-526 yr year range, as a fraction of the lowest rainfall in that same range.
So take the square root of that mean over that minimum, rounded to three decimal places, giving 1.017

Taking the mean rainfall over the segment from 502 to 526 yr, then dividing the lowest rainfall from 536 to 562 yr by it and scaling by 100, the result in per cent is 99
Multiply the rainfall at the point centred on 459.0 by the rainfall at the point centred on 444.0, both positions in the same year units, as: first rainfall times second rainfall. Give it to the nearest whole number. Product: 4650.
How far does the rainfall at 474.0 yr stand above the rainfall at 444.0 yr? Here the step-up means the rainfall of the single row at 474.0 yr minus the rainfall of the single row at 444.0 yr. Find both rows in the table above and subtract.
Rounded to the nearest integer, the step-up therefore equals 39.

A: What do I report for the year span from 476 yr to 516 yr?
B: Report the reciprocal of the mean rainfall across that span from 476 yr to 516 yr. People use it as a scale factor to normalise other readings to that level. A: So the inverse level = 0.0109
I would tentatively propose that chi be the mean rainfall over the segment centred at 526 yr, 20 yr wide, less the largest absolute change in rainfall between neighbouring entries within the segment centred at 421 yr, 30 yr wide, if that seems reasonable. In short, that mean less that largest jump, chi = 77.0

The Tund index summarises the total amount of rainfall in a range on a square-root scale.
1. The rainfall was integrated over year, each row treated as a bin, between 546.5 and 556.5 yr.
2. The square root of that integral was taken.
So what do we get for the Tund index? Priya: 31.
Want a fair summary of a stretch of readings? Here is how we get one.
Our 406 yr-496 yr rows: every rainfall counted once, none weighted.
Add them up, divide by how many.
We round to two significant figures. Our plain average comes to 78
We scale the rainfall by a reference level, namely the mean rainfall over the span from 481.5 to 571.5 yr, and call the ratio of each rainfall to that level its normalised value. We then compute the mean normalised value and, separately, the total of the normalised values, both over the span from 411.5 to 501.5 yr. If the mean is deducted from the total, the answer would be 14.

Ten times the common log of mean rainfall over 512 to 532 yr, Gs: 19.72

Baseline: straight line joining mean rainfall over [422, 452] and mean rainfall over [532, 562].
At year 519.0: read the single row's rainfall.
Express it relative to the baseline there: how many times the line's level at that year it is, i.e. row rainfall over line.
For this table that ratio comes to 1.04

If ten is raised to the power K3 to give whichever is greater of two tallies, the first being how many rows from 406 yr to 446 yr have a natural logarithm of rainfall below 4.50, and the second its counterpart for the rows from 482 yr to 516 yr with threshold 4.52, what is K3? 0.85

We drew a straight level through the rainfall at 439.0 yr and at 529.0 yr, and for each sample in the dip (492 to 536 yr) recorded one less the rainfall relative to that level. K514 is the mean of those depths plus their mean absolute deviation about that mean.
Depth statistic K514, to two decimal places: 0.06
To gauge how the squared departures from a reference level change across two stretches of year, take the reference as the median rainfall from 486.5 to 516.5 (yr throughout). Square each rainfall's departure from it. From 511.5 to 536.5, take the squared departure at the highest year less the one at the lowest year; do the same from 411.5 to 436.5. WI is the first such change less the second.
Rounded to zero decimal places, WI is -1937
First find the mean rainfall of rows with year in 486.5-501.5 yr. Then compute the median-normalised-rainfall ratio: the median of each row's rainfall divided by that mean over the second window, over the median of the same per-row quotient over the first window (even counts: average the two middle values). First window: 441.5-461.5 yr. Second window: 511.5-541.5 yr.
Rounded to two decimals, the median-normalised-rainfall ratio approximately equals 1.22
